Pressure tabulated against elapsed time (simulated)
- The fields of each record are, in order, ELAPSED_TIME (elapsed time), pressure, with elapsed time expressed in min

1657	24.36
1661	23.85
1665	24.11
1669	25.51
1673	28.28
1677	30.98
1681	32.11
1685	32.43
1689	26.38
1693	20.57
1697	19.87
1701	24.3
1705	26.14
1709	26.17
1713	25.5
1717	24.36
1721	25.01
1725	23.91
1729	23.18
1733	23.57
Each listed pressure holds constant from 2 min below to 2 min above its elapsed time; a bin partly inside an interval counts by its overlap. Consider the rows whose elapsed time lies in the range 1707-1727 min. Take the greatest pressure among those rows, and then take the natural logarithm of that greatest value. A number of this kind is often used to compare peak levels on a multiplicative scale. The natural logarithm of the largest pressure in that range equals 3.26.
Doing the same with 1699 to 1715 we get 3.26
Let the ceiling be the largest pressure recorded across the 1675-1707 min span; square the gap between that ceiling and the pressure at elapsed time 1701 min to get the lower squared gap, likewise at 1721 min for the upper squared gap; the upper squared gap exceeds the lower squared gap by -11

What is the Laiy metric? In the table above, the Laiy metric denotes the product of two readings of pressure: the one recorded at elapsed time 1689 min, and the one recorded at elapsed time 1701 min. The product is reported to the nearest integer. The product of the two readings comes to 641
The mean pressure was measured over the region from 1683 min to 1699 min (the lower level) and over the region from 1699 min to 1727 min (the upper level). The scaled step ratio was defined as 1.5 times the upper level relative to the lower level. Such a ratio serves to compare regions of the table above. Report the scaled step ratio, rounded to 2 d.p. 1.51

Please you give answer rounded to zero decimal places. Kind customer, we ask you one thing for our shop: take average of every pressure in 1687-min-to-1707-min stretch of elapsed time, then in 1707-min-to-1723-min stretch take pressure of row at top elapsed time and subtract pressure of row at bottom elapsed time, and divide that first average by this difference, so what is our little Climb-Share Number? -20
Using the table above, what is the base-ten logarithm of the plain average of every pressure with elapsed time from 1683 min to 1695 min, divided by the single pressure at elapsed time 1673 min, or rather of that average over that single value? -0.029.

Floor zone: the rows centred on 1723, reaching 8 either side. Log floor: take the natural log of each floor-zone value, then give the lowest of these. 3.14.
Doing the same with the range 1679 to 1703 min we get 2.99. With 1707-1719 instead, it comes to 3.19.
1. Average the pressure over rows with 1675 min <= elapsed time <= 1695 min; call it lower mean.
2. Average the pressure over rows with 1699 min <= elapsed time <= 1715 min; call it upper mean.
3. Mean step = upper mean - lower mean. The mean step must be -3.0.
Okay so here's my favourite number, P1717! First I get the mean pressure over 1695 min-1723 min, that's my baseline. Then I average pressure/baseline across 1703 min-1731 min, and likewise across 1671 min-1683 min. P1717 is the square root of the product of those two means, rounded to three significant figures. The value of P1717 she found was 1.12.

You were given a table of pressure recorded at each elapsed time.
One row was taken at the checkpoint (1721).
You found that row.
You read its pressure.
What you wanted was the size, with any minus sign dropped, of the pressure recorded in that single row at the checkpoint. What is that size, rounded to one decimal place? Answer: 25.0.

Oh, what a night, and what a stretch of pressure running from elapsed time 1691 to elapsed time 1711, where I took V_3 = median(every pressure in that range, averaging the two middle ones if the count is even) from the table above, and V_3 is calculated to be 24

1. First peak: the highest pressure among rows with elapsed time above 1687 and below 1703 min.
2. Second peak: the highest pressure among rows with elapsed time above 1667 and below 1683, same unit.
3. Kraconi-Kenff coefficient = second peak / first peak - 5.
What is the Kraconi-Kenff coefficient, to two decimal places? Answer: -3.78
